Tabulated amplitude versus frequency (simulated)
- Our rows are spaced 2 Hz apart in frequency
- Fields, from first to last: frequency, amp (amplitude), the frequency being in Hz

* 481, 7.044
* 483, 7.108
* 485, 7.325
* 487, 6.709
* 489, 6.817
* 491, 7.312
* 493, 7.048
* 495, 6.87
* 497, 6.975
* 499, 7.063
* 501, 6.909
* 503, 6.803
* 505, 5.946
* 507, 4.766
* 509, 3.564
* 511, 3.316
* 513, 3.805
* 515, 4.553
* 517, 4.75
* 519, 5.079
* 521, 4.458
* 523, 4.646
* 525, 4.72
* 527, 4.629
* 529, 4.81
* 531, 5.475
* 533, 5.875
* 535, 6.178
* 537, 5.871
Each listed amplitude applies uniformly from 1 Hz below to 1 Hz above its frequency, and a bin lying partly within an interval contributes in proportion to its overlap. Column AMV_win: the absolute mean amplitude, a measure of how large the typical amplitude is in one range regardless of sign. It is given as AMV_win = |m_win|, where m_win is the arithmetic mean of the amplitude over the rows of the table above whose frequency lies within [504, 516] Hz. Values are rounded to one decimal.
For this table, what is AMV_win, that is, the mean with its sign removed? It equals 4.3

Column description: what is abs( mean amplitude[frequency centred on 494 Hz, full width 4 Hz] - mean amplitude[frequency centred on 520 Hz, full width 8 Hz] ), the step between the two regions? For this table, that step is 2.2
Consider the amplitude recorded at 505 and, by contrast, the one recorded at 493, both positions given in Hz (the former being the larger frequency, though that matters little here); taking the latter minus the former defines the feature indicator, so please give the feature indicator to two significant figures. 1.1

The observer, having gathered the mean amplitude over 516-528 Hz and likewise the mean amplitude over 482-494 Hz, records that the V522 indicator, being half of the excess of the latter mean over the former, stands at 1.17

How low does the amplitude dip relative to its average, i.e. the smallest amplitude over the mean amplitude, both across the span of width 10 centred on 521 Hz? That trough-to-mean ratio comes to 0.94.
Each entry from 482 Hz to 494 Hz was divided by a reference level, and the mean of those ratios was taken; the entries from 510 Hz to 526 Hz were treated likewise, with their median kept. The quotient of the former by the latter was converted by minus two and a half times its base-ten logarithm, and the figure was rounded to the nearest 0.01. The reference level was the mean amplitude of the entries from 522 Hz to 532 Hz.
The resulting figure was -0.46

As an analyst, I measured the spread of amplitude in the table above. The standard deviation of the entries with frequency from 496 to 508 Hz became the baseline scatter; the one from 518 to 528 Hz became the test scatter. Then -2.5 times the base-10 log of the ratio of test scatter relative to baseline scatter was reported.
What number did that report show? 1.5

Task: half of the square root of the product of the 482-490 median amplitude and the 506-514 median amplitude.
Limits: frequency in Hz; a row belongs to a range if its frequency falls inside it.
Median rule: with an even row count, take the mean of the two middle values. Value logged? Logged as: 2.5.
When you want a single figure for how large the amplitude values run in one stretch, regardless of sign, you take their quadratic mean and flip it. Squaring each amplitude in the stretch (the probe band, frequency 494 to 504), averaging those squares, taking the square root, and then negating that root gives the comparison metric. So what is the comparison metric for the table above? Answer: -6.9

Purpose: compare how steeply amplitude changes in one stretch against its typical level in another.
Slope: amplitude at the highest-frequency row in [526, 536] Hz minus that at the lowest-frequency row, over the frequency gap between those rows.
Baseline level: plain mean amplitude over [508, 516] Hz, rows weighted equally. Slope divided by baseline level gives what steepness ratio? 0.051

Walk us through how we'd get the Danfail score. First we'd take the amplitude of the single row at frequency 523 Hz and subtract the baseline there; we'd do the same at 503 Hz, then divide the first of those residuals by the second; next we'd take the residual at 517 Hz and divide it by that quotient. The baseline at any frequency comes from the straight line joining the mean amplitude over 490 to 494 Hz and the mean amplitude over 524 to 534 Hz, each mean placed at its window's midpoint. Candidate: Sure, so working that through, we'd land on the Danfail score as 0.31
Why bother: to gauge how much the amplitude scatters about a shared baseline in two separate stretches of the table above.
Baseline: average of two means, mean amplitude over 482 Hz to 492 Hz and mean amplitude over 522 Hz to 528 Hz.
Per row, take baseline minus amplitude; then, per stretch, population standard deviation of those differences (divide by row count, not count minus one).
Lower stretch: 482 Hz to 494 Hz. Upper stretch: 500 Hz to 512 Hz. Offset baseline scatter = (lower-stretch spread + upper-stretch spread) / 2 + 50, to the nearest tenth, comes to 50.8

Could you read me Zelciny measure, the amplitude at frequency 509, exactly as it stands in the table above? 3.564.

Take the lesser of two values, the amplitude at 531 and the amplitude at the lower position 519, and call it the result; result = 5.1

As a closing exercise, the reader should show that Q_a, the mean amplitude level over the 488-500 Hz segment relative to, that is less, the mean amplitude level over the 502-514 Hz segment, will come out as 2.31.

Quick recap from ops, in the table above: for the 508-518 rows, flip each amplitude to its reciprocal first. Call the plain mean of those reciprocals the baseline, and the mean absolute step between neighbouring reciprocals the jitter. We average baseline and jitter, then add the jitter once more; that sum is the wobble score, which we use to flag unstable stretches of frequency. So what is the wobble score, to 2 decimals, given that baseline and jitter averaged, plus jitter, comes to 0.17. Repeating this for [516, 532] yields 0.12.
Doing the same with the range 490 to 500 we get 0.08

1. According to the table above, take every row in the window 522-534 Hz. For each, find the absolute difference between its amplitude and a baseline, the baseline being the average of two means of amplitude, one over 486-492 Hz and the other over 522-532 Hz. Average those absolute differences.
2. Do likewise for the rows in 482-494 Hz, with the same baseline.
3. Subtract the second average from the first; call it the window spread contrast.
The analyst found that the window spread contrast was -0.3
